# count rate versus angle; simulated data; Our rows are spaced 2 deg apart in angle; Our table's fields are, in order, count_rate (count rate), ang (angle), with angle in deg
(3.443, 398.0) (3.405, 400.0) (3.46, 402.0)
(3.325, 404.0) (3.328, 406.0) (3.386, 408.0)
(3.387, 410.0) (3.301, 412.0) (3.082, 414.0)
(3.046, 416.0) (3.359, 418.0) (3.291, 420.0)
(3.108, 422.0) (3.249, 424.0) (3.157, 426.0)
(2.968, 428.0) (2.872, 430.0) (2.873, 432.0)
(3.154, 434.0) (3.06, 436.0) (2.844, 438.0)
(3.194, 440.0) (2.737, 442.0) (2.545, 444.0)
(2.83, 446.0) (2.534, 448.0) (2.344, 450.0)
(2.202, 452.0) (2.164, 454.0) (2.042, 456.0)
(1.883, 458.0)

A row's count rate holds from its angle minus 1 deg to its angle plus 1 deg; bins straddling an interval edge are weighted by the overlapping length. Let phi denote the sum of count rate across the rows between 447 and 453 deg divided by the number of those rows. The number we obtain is 2.4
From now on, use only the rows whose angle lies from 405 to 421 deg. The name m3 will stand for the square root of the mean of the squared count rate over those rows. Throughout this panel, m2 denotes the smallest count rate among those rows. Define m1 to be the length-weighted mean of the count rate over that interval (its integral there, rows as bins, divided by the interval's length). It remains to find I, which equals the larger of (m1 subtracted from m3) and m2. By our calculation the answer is 3.0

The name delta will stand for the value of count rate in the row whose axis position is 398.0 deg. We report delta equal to 3.443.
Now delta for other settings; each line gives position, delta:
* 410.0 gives 3.387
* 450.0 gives 2.344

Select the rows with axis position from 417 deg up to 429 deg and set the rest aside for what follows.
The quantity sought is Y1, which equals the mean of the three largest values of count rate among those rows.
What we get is 3.30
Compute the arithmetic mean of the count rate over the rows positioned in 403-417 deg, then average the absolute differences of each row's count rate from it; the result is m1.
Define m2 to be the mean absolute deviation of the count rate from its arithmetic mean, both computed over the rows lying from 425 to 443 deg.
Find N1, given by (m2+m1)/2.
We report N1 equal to 0.127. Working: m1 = 0.11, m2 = 0.14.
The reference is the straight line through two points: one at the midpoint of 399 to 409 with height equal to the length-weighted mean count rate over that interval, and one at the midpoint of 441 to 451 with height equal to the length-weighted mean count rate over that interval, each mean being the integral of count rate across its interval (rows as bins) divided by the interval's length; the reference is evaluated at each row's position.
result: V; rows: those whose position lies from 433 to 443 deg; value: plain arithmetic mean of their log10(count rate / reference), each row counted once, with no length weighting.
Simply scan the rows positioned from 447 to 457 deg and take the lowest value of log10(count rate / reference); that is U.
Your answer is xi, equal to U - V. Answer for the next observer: -0.11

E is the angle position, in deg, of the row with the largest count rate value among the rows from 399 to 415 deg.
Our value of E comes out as 402.0 deg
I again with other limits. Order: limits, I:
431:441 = 2.8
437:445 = 2.5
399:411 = 3.3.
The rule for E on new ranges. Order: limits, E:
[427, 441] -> 440.0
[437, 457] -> 440.0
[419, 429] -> 420.0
